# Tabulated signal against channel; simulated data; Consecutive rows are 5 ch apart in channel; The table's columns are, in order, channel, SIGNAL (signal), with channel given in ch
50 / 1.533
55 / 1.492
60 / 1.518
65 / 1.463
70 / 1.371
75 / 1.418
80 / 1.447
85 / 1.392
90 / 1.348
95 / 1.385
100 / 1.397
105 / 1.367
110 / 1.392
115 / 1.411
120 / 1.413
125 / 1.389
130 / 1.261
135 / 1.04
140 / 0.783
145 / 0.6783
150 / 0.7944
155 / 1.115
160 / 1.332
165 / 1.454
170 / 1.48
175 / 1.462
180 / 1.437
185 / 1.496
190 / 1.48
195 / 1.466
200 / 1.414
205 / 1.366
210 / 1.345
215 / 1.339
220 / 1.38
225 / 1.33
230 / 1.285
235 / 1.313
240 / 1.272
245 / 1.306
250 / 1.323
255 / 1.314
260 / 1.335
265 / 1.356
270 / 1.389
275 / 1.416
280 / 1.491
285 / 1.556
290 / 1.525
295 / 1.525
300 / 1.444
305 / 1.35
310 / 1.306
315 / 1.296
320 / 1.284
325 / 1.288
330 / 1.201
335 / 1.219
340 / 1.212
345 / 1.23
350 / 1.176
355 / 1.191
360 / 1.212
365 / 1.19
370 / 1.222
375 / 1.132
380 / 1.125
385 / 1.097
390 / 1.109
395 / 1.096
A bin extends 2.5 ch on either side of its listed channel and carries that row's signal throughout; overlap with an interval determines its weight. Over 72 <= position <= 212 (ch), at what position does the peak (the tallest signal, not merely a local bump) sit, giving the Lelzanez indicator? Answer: 185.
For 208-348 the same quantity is 285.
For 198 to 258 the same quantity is 200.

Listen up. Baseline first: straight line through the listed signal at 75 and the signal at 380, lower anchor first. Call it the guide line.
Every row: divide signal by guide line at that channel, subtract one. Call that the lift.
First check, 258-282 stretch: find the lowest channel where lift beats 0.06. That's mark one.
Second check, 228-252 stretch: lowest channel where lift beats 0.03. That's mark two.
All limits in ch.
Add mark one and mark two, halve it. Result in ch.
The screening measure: 247.5 ch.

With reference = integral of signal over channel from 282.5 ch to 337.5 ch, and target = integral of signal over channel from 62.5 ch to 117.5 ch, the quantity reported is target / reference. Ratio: 1.03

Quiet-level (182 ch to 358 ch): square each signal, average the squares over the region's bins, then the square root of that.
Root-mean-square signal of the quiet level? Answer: 1.35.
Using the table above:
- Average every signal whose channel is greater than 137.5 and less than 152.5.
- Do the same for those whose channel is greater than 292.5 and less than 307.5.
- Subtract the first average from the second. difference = 0.69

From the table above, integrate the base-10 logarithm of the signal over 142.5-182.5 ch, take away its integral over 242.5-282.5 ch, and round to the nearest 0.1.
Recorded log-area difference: -2.6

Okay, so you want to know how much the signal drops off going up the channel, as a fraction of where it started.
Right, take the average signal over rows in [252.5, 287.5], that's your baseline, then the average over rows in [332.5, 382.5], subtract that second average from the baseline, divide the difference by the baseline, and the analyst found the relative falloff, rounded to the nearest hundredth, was 0.15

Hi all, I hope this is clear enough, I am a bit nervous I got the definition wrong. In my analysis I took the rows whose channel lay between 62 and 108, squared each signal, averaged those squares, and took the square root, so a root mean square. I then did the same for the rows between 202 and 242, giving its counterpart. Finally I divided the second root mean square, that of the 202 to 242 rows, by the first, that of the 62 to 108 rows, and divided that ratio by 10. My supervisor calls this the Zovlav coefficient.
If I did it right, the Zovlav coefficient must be 0.095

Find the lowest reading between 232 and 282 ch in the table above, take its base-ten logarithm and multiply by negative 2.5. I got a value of -0.26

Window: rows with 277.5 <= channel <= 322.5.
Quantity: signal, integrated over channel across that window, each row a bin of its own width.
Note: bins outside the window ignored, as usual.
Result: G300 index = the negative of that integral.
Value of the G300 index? -64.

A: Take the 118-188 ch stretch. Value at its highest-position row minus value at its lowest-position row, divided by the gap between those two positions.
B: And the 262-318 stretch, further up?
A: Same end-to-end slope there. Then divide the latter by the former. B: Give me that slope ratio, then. -0.9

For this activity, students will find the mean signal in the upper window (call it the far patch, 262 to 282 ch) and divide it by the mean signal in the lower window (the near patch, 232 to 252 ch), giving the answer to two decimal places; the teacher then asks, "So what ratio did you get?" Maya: 1.08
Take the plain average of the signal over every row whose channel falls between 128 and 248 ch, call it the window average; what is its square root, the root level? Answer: 1.13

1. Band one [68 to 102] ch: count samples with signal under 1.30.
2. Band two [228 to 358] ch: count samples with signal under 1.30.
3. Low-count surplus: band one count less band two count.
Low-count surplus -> -11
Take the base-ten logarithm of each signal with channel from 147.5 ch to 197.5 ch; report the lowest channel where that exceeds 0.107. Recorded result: 160 ch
